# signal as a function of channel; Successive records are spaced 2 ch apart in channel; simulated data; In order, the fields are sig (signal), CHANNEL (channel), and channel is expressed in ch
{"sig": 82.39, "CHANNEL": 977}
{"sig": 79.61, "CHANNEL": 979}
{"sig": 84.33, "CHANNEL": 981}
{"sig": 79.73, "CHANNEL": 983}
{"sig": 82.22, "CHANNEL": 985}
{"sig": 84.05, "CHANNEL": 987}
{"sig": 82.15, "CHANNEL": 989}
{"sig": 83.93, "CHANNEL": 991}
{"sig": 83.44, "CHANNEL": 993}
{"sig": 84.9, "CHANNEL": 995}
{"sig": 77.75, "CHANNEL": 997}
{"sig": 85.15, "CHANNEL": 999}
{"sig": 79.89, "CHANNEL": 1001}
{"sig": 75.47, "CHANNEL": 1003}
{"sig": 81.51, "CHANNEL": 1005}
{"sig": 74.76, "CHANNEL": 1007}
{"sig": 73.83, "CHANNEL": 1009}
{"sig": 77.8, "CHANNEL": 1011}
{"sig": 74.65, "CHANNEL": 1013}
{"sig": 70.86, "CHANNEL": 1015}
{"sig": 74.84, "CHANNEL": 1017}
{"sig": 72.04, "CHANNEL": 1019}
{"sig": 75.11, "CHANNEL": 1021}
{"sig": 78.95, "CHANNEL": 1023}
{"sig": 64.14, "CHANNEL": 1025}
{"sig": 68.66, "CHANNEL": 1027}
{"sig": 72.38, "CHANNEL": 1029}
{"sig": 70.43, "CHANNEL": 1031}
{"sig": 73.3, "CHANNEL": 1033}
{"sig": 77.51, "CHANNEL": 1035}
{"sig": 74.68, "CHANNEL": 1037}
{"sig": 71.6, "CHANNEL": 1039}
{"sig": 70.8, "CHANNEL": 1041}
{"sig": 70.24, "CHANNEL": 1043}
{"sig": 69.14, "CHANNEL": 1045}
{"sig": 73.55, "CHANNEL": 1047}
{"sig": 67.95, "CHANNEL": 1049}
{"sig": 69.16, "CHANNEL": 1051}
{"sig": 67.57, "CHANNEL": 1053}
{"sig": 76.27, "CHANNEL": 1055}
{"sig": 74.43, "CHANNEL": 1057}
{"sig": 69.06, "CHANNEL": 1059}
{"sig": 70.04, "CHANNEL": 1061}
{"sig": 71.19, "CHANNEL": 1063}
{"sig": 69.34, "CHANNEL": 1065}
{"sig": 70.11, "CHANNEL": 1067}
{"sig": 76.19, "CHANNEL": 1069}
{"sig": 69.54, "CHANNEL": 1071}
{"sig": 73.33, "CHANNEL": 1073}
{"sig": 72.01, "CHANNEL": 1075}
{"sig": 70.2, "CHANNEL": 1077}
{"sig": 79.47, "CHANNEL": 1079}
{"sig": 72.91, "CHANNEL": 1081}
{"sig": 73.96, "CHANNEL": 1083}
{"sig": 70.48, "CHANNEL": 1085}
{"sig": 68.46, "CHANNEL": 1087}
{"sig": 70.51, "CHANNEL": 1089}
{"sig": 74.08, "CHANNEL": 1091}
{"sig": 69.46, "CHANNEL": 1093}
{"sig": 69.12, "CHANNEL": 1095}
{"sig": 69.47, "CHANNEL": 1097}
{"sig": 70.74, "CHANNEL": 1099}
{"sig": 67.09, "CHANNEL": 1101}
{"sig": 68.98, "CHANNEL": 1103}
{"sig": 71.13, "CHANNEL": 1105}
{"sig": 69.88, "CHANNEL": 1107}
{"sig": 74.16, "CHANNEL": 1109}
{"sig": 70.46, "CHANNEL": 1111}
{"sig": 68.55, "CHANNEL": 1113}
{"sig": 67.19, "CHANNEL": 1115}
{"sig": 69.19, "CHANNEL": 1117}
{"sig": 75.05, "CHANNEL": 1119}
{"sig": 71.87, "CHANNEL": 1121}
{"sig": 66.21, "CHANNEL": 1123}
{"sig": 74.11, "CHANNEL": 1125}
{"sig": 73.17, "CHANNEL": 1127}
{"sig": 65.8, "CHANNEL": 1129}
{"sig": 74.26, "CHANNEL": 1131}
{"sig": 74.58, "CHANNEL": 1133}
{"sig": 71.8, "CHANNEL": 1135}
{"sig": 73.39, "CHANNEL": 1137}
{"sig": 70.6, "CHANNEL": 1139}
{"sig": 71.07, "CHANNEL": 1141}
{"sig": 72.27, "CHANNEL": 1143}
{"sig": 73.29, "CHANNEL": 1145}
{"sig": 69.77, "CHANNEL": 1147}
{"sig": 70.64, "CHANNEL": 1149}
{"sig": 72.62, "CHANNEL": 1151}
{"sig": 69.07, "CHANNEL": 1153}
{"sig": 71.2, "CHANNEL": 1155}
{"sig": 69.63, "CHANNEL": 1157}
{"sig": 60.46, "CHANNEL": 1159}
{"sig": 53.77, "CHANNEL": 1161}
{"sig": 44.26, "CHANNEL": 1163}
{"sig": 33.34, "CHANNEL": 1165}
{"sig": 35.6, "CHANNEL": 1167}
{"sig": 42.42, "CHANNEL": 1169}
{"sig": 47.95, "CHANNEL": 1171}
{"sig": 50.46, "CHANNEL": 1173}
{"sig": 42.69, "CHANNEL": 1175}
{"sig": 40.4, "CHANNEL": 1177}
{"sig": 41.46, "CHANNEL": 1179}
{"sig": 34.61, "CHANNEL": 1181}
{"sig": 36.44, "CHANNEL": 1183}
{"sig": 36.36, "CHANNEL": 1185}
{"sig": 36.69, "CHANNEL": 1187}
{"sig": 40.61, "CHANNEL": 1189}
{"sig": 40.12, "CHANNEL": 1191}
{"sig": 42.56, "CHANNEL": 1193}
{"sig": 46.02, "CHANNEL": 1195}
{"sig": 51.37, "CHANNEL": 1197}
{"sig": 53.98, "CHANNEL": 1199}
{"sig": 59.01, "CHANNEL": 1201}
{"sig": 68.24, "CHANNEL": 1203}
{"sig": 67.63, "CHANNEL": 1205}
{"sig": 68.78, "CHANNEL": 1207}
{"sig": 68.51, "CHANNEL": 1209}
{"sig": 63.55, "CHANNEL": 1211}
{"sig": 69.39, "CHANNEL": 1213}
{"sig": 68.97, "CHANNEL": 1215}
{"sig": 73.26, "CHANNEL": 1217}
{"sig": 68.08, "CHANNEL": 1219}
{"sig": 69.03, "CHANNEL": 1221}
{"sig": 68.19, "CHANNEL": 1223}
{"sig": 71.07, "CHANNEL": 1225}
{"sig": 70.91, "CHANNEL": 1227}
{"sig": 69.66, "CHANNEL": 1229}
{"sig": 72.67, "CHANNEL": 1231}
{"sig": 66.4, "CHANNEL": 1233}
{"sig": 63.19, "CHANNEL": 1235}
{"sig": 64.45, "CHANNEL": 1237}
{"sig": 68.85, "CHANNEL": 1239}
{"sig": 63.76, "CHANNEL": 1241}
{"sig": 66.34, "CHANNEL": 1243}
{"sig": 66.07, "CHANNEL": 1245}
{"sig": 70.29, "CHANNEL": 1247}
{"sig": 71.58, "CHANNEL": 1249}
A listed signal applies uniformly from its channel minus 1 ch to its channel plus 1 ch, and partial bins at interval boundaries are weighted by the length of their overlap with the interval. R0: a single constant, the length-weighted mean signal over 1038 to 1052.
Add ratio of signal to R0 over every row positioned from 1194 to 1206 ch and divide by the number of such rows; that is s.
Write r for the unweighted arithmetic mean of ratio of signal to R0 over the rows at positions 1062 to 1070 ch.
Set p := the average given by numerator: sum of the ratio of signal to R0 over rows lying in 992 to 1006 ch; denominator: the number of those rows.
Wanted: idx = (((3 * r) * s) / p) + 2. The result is 4.2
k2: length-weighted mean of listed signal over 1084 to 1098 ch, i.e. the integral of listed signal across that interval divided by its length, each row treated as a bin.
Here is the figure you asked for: 70.2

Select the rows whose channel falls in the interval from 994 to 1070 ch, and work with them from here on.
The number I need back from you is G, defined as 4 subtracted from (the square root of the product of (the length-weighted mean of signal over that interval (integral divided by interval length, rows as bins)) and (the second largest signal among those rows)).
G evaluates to 75.0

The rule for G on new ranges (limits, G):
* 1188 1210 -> 57.5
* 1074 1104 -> 68.6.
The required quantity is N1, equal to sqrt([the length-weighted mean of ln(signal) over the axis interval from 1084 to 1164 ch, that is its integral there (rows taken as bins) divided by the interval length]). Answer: 2.06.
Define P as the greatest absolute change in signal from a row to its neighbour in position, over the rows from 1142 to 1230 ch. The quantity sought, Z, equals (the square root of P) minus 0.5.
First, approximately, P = 11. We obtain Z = 2.8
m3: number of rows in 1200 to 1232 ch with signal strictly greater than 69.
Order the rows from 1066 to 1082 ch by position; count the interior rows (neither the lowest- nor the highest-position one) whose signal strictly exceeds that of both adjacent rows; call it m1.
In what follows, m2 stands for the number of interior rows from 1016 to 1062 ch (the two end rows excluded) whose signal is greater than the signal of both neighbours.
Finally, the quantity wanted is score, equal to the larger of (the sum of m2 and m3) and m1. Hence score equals 13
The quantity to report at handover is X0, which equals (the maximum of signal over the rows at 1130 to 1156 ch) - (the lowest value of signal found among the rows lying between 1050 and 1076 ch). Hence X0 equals 7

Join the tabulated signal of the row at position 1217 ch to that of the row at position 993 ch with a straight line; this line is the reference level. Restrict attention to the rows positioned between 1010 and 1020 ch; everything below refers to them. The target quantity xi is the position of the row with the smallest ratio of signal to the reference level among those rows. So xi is 1015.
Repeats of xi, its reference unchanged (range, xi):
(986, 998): 997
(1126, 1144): 1129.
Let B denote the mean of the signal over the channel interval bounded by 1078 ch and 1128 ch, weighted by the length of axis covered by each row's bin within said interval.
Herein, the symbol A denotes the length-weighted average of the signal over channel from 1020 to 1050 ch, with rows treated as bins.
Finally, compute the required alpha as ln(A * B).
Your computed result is 8.54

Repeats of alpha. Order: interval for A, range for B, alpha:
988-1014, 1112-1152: 8.64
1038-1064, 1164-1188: 7.95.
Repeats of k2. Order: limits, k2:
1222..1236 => 68.9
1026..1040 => 72.7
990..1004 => 81.5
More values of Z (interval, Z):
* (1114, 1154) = 2.4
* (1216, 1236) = 2.0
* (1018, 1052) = 3.3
